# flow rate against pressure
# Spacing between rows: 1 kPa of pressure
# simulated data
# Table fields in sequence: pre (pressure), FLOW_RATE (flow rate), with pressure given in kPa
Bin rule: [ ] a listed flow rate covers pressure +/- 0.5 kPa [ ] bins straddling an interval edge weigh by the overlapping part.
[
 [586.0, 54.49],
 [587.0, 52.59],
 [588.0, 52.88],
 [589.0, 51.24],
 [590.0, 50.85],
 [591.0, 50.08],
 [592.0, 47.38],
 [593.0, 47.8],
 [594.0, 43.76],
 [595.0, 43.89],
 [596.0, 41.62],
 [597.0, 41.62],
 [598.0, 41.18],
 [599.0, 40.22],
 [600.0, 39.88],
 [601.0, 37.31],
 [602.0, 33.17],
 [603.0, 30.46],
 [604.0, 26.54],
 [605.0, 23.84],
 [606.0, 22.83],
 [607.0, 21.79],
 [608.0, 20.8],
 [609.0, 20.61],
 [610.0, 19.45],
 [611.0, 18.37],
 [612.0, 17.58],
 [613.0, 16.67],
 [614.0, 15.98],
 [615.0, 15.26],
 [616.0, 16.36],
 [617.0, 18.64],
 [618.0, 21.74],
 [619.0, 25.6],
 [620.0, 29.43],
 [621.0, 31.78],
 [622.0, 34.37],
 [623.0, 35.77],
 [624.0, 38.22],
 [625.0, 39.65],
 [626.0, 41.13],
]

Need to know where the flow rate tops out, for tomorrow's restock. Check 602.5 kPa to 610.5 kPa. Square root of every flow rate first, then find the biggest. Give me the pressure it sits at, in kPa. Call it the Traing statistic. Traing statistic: 603.0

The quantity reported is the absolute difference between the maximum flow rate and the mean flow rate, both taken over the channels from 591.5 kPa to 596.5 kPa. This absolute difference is 2.9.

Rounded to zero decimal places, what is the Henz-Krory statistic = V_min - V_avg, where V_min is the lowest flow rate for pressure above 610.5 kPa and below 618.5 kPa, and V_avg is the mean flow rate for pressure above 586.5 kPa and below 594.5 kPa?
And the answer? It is -34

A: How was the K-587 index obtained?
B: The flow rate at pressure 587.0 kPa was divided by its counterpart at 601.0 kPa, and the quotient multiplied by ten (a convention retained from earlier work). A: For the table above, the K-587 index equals 14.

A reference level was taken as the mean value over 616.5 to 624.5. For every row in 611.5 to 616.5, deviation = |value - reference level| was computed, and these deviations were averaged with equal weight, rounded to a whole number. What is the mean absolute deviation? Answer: 13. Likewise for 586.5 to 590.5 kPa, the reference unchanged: 22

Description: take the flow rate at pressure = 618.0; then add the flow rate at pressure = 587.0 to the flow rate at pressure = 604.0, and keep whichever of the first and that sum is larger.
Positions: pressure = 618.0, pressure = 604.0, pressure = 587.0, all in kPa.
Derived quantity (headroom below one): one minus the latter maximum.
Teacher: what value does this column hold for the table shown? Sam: -78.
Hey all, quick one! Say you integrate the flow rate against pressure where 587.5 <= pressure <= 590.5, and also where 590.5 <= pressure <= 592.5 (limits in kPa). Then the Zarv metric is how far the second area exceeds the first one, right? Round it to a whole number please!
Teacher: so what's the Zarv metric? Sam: -58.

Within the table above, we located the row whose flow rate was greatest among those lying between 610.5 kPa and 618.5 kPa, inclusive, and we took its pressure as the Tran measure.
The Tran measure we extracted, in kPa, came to 618.0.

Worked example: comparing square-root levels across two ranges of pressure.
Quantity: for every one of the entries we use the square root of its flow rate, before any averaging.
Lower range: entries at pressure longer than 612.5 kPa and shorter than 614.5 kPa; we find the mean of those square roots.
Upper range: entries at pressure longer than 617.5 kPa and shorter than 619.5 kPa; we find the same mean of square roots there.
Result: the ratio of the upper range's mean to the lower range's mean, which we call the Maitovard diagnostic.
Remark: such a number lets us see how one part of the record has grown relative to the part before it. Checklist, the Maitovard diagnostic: 1.2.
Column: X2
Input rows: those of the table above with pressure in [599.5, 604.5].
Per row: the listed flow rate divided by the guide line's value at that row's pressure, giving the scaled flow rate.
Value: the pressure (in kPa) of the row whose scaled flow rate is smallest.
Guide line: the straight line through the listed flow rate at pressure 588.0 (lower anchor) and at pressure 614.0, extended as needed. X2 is 604.0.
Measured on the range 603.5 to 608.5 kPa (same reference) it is 605.0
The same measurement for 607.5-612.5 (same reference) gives 608.0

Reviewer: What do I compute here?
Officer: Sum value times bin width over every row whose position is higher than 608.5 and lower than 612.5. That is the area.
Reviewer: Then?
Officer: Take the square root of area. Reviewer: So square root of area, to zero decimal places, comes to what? 9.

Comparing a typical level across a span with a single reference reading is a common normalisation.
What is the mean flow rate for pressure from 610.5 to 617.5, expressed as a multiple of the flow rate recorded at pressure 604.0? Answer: 0.64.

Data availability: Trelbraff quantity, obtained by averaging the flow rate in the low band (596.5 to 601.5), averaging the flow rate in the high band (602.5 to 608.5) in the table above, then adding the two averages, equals 64.4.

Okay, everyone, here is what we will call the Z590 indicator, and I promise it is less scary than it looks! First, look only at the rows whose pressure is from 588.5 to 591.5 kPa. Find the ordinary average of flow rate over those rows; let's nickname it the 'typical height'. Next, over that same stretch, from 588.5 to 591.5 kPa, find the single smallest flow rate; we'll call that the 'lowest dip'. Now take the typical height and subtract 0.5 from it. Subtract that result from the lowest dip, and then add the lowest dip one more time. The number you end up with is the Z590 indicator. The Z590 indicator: 50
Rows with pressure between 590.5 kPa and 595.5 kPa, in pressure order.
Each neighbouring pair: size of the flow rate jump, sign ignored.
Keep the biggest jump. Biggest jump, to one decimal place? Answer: 4.0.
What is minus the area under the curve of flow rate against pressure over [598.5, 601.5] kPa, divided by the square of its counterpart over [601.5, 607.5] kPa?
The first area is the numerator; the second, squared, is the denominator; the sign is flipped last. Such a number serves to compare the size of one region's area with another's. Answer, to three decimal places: -0.005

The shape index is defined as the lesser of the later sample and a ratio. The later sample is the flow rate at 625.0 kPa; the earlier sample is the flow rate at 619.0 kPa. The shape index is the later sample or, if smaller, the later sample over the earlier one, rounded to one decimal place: 1.5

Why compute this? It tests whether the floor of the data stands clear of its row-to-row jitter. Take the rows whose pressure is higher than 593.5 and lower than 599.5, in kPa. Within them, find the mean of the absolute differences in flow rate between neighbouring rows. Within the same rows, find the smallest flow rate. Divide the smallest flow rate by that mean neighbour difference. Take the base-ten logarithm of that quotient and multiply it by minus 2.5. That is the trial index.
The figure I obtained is -4.3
